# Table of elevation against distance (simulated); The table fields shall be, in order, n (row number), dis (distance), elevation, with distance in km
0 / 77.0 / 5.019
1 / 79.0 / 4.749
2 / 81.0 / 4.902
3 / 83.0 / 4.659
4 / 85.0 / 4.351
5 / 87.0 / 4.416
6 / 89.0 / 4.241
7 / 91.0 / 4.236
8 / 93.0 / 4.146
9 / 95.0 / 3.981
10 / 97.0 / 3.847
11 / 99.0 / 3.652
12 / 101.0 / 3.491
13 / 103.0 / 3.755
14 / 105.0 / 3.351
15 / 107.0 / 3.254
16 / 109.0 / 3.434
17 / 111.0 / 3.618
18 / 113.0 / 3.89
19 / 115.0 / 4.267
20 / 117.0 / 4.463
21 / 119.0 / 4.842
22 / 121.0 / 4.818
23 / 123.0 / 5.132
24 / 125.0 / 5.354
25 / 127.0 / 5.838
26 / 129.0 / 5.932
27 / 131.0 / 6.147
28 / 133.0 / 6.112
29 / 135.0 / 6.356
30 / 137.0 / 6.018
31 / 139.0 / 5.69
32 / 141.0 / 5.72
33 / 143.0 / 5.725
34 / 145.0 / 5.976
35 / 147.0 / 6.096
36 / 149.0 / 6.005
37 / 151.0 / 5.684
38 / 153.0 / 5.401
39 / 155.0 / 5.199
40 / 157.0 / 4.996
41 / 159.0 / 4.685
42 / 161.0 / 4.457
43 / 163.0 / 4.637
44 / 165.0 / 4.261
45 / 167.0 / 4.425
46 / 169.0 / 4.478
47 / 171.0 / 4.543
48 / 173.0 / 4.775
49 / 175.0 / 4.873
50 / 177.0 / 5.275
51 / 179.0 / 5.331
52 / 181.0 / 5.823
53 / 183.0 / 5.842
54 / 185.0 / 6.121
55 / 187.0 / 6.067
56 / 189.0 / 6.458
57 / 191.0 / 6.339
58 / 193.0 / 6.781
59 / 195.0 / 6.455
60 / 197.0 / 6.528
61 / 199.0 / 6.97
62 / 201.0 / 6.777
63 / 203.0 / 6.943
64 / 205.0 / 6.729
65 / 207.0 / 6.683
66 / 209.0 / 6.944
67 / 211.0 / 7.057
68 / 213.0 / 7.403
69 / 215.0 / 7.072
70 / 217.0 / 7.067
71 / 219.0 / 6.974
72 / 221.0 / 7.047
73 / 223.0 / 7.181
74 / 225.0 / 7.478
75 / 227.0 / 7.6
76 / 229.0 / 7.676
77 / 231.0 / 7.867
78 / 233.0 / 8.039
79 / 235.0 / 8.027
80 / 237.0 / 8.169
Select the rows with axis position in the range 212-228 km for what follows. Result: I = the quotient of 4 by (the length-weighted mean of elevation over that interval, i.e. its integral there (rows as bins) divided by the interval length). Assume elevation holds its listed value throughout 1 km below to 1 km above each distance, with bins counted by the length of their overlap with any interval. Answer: 0.55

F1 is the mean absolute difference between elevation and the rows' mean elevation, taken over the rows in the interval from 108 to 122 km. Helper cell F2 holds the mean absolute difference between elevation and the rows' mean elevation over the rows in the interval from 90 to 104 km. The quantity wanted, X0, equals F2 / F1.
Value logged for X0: 0.5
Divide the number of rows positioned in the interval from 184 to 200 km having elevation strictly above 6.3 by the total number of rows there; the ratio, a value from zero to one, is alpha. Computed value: 0.75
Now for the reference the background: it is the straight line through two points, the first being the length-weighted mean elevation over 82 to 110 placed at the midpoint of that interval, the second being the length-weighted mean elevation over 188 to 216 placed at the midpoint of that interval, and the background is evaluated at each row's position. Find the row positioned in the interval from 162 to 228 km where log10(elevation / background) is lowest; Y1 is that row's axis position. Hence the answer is 165.0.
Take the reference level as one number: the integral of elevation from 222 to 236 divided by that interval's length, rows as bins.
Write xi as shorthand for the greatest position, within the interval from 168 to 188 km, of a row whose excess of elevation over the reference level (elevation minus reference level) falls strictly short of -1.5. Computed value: 187.0 km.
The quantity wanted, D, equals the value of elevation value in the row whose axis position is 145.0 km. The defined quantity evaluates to 5.976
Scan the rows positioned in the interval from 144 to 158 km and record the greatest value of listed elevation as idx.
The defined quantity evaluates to 6.096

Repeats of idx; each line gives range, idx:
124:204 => 6.97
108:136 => 6.356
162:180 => 5.331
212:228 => 7.6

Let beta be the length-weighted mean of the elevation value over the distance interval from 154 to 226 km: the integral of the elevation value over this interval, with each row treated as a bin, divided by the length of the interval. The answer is 6.0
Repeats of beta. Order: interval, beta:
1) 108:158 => 5.3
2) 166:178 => 4.7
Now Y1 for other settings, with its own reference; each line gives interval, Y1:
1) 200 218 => 207.0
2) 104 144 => 107.0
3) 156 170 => 165.0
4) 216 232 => 219.0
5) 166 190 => 167.0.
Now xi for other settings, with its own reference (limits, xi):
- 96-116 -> 115.0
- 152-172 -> 171.0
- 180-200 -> 187.0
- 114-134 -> 133.0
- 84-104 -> 103.0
